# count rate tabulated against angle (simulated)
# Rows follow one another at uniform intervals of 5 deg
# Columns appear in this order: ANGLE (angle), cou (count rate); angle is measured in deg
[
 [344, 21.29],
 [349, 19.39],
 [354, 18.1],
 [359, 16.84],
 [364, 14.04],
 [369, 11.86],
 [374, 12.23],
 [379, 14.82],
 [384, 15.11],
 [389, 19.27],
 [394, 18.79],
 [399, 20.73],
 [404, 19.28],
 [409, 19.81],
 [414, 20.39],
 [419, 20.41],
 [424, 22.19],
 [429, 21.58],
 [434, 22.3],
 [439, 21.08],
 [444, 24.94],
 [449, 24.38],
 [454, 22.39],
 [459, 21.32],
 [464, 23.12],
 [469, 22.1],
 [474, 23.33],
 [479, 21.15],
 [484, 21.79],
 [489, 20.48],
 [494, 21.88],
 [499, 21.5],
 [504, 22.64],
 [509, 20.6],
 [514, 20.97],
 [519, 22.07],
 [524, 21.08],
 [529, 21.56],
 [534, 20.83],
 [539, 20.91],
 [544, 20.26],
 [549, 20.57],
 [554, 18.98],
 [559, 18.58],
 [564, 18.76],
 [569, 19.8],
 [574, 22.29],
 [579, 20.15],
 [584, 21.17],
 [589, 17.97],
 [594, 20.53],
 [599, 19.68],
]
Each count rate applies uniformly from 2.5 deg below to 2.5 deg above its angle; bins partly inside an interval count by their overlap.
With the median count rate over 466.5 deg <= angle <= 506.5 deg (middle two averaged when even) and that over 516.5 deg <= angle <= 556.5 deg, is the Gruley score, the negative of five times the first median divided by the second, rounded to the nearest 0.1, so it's -5.2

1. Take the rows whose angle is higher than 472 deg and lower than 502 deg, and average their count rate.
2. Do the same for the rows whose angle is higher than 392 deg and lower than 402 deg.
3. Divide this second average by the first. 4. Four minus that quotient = 3.1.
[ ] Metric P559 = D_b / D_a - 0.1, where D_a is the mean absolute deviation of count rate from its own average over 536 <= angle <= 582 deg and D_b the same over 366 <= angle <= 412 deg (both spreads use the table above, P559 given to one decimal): 3.3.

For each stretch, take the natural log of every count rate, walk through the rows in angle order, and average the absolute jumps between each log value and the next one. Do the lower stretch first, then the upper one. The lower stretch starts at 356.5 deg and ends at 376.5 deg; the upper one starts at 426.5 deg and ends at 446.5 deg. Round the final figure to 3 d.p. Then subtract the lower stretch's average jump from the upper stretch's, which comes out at -0.041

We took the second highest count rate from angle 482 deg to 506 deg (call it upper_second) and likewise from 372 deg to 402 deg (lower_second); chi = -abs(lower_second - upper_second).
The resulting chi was -2.6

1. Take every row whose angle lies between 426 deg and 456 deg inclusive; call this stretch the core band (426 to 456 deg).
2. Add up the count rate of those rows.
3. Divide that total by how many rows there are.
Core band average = 22.8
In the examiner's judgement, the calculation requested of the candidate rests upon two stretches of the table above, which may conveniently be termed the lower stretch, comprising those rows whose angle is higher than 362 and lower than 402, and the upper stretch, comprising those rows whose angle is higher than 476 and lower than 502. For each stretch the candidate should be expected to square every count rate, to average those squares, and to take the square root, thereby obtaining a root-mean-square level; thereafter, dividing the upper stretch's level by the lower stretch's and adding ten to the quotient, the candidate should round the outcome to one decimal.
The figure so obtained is 11.3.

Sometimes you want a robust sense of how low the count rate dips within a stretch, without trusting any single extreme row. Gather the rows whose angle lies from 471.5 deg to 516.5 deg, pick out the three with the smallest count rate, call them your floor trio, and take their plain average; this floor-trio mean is 20.7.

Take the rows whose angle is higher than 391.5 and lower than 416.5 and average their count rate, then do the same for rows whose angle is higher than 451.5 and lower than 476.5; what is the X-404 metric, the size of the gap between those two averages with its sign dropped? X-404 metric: 3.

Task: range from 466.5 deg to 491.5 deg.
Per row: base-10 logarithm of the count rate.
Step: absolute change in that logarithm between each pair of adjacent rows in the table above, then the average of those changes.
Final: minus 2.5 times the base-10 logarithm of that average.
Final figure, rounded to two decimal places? 3.94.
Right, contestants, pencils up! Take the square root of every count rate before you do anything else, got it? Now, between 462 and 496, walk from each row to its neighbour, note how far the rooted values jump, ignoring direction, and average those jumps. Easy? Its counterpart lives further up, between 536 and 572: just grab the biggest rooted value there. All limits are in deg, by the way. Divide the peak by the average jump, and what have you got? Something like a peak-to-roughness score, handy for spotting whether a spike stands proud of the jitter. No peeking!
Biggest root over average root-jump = 33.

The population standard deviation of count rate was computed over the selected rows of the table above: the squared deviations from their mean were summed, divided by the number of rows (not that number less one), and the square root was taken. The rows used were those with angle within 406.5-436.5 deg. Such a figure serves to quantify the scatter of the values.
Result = 0.96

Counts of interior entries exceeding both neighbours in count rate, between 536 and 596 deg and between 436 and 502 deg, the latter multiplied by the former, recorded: 15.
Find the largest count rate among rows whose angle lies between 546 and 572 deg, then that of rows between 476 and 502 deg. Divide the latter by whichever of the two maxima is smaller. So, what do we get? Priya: 1.06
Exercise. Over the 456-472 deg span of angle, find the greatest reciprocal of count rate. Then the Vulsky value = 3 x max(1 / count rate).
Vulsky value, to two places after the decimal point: 0.14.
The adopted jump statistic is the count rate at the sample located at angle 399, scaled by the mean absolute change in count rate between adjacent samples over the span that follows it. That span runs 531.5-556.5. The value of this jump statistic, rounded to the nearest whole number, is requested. 32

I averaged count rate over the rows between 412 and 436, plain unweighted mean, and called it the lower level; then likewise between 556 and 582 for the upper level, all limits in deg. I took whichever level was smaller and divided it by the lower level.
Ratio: 0.93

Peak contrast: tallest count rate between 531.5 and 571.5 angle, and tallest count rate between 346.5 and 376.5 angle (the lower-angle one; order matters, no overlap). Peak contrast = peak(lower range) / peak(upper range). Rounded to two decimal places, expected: 0.93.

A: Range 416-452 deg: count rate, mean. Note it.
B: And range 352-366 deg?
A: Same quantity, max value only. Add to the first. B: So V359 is 40.5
